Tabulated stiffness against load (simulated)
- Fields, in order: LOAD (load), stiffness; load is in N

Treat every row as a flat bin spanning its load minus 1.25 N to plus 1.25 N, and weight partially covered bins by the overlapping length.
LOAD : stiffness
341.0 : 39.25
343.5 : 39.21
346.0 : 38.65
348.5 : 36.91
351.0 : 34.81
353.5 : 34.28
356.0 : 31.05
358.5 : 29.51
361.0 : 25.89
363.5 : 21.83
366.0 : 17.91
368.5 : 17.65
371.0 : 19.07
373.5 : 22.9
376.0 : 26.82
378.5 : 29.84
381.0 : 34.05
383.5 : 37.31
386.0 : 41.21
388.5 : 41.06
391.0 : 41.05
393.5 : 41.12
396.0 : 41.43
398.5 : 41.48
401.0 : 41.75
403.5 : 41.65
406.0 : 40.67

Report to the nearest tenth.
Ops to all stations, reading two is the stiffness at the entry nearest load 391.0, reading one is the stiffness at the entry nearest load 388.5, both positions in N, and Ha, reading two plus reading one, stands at 82.1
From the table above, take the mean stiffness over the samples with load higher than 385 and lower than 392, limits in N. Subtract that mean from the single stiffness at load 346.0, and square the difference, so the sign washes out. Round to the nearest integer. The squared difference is 6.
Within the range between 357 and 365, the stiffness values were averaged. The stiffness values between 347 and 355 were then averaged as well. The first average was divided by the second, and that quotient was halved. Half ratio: 0.36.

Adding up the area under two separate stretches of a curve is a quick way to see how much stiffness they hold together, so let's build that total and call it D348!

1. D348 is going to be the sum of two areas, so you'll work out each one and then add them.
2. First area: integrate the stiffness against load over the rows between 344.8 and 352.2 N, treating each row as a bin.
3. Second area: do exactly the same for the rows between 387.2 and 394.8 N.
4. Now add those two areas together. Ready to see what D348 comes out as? 584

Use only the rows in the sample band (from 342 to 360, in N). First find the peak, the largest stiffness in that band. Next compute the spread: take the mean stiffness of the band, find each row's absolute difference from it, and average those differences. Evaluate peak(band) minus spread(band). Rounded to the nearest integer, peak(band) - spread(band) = 36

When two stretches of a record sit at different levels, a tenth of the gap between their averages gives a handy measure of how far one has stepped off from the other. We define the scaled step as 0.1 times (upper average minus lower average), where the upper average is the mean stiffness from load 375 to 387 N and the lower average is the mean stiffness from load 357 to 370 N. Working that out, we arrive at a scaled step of 1.1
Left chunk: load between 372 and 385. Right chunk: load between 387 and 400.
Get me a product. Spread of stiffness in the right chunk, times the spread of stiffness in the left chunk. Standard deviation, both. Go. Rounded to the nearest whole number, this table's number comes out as 1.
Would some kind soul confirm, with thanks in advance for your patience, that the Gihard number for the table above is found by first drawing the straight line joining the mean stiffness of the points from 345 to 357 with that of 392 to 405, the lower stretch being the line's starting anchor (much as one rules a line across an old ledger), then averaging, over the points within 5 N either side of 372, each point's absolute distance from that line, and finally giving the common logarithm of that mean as 1.2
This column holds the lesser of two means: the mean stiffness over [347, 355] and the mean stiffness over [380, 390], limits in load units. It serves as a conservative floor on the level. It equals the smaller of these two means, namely 35.3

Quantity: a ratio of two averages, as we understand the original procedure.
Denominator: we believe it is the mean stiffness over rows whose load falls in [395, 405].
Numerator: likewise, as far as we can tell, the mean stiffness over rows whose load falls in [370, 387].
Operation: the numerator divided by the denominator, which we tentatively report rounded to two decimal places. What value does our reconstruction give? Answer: 0.73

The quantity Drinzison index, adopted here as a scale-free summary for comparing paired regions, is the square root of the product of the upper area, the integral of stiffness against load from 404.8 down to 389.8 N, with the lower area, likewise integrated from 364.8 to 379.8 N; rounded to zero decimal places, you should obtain 457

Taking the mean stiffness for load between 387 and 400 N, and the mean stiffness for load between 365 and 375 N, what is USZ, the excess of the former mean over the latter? 22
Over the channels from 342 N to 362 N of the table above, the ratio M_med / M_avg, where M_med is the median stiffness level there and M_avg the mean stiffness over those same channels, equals 1.02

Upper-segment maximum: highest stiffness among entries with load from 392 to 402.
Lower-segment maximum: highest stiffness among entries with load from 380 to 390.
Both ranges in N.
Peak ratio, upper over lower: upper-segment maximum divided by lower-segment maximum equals 1.01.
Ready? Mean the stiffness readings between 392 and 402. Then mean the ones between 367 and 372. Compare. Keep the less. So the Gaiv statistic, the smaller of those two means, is 18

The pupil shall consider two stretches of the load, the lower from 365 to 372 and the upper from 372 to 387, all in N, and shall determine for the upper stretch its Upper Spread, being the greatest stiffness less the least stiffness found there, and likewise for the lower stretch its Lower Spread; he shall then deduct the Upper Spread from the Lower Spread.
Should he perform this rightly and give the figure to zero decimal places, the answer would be -17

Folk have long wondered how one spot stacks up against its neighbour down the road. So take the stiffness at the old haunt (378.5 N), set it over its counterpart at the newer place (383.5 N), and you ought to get 0.80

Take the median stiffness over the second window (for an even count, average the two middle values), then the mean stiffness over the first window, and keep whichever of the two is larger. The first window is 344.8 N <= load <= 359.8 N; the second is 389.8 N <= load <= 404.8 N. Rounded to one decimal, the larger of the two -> 41.5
